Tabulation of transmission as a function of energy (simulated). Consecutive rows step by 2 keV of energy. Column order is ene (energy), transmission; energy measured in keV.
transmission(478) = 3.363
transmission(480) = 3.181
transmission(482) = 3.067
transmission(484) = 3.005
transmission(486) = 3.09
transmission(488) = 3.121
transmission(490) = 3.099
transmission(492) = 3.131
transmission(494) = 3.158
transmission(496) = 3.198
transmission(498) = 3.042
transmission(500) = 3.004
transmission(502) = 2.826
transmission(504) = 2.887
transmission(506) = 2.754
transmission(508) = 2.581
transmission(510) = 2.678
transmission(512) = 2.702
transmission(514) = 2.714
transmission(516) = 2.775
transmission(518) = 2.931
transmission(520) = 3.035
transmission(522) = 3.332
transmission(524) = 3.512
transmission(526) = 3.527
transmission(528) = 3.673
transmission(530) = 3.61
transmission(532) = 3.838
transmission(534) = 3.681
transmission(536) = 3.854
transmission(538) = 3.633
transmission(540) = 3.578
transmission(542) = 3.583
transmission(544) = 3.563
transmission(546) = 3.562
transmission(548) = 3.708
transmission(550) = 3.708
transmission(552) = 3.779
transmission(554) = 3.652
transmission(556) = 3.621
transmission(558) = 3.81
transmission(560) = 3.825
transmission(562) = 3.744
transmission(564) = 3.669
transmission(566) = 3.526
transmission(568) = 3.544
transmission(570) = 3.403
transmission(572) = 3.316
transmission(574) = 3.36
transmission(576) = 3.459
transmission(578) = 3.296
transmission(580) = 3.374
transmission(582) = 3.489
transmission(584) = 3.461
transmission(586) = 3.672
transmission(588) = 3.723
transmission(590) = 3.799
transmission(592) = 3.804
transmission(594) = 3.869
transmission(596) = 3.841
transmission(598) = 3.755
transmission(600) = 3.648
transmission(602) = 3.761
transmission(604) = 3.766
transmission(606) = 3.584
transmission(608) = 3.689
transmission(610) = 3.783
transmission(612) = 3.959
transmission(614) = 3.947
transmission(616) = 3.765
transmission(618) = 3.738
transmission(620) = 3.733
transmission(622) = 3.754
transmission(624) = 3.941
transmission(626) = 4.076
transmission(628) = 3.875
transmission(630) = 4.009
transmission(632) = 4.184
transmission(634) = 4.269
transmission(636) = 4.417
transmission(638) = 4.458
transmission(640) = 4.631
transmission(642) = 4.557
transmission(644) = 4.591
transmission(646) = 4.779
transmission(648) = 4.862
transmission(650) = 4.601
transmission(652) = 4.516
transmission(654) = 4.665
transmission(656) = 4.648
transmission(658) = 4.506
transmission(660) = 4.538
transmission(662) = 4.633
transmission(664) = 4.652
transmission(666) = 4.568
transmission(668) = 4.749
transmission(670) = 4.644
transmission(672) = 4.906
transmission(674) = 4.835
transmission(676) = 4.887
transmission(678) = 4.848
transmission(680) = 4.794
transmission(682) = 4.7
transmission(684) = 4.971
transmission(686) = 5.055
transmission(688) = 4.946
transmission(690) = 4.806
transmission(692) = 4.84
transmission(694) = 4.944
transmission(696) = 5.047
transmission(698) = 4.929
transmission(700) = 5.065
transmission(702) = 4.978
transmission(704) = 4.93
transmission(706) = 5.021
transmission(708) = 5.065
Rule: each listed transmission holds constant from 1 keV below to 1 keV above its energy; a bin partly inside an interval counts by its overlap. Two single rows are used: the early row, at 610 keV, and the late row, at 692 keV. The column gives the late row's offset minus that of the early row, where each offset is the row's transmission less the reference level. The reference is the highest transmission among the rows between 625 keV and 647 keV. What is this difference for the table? 1.1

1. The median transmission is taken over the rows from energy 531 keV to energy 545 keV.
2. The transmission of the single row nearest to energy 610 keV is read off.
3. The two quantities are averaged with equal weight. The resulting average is 3.7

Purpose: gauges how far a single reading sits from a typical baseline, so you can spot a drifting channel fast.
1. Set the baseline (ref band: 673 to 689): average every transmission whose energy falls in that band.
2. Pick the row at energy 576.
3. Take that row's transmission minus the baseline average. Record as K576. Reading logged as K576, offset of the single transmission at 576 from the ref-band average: -1.4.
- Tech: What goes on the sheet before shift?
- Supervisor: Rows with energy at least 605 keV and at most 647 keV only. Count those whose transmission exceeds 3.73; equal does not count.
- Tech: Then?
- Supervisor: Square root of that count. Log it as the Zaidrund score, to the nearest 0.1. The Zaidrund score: 4.4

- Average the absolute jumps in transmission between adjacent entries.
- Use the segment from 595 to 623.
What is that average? 0.086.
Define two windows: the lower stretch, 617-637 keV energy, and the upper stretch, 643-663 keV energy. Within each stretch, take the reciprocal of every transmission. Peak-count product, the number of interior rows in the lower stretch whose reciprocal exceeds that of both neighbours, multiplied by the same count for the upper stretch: 4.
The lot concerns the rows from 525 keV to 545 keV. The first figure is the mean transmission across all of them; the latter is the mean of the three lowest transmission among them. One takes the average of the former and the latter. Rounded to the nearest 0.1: 3.6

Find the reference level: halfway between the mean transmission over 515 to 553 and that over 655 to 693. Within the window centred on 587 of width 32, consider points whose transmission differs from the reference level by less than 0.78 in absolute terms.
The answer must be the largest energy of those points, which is 602 keV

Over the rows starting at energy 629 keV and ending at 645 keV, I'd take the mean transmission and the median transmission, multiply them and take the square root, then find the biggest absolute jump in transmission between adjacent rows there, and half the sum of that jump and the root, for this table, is 2.29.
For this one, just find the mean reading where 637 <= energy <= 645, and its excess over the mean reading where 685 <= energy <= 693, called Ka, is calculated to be -0.4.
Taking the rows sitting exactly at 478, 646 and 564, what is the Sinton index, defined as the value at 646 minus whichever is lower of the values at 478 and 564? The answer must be 1.4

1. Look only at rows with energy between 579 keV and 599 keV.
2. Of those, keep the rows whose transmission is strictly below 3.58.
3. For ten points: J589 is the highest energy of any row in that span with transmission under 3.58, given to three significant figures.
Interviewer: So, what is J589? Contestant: 584 keV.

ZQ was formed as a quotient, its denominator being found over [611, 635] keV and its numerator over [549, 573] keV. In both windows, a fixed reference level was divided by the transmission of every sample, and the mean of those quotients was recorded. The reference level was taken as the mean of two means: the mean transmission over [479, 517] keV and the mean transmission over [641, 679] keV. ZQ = 1.084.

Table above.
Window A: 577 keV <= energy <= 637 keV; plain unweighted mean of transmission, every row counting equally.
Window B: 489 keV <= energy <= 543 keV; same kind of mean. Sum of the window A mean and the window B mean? 7.0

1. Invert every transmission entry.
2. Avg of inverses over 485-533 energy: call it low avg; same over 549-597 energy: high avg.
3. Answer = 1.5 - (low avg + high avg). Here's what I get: 0.90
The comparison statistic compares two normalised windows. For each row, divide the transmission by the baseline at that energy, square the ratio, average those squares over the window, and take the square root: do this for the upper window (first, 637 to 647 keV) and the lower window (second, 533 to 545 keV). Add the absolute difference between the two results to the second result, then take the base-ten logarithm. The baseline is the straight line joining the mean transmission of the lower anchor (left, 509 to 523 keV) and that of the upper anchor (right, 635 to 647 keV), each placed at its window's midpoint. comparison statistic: 0.11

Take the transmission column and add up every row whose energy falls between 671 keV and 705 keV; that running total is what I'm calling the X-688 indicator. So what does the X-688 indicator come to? 83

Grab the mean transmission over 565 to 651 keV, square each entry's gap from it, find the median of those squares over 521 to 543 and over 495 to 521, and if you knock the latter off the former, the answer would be -1.0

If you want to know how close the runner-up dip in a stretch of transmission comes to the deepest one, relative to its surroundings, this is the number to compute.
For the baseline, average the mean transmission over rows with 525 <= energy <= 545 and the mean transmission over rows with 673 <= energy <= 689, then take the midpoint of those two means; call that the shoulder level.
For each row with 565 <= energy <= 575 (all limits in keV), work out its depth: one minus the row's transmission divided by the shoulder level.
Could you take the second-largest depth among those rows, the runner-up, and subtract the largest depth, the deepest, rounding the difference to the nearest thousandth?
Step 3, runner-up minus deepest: -0.010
